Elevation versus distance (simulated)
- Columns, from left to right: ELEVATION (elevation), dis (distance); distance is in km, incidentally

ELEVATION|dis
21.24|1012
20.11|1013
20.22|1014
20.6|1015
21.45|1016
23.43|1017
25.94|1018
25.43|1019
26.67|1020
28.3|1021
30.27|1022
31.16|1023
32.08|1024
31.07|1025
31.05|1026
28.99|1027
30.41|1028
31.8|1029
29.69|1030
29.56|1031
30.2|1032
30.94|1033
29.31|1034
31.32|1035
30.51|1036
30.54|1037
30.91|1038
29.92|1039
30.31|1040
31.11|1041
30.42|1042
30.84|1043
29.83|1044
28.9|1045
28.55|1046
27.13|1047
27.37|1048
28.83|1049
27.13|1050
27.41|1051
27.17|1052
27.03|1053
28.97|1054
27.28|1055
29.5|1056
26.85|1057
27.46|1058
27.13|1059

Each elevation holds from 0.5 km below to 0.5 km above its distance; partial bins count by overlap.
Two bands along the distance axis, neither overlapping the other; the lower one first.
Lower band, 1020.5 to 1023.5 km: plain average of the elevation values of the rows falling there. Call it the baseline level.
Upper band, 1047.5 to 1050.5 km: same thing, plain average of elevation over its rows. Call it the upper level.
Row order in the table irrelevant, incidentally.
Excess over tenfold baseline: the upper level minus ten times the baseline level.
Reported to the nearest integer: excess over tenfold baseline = -271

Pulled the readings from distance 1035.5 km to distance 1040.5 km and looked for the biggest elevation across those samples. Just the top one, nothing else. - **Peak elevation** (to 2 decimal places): 30.91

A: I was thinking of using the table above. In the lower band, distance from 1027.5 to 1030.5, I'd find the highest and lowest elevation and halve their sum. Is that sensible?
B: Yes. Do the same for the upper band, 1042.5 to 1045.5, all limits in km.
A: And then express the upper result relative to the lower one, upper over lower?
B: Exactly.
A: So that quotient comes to 0.97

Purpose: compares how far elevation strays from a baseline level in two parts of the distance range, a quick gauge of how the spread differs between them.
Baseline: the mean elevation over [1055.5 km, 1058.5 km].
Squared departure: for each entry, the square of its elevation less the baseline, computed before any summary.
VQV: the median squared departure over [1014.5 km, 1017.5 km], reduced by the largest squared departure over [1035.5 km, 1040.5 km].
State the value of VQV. 33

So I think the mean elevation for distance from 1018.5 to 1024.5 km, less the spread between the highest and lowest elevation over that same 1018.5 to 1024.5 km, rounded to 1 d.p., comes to 22.3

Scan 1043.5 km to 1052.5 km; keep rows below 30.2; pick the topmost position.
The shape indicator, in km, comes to 1052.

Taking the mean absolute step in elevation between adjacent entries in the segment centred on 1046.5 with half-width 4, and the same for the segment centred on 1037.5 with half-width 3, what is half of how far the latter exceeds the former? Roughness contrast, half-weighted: -0.25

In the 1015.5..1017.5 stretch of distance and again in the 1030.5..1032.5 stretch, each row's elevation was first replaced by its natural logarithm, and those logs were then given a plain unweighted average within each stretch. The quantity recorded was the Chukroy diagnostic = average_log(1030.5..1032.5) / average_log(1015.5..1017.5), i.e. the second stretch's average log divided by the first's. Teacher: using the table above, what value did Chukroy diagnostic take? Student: 1.09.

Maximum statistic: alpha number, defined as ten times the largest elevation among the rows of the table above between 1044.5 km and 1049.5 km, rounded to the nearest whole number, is 289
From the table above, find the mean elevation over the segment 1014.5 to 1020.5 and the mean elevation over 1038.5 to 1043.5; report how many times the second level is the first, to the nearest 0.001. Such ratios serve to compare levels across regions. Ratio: 1.276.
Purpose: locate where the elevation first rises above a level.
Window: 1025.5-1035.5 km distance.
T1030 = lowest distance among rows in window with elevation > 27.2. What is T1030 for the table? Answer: 1026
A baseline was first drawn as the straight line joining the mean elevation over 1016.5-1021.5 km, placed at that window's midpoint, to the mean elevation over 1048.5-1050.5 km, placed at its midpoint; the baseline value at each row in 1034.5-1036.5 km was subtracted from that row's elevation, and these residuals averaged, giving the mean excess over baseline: 4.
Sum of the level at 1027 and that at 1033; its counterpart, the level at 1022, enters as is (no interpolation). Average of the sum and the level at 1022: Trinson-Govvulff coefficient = 45.1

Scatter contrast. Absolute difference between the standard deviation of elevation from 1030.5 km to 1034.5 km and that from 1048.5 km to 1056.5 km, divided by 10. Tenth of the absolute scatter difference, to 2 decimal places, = 0.03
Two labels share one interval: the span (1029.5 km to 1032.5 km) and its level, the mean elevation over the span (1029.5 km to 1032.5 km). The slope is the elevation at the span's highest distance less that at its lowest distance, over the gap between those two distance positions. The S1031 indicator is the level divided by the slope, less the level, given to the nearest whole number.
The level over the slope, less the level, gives 87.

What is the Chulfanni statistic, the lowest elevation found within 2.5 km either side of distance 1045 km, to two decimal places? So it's 27.13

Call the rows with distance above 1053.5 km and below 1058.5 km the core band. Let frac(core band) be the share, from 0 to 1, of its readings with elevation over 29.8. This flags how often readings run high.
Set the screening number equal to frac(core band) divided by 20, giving 0.000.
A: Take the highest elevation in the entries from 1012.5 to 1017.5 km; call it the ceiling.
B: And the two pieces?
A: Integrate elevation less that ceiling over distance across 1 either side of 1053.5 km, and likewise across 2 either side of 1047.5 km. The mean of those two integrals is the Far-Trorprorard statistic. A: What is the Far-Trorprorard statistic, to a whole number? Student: 14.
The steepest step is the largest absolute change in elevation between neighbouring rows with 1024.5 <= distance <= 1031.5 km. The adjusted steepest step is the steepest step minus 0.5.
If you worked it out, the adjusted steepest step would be 1.61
